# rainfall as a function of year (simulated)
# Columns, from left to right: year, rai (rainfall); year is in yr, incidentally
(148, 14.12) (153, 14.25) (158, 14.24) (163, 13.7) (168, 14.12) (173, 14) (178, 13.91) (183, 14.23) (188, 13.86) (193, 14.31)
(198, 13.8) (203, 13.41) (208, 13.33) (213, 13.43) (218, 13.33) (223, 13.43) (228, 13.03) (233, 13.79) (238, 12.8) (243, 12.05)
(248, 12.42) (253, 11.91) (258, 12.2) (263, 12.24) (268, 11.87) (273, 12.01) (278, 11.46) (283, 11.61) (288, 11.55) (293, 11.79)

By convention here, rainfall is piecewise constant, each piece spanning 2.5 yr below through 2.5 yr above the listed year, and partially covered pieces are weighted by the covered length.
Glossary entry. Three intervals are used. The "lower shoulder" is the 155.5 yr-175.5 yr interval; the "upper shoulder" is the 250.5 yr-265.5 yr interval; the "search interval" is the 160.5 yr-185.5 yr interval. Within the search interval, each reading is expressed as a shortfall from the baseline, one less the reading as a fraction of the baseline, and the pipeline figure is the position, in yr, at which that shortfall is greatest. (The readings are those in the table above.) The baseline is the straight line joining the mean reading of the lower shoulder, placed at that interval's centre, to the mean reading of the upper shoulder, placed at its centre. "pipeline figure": 163 yr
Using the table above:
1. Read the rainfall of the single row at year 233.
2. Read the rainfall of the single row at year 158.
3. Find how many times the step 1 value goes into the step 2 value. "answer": 1.033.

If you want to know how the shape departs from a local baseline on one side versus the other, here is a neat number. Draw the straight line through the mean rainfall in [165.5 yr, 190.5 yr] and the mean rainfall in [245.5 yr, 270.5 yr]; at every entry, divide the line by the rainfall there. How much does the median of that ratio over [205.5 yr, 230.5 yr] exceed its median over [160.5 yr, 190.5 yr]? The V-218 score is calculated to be -0.03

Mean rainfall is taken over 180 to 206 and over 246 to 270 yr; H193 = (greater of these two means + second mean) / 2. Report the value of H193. 13.0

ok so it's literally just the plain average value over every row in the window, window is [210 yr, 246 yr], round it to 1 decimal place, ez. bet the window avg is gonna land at 13.1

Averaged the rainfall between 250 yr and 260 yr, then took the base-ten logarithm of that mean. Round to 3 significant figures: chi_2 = 1.08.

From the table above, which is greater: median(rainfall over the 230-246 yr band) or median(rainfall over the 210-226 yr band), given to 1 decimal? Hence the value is 13.4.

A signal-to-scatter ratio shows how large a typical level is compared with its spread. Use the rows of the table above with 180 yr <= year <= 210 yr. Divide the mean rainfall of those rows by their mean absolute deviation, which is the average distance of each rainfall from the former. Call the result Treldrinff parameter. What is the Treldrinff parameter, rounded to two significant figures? 45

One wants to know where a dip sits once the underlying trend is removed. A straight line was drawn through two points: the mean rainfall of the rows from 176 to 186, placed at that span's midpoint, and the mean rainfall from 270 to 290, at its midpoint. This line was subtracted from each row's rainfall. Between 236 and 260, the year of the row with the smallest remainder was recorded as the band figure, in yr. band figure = 243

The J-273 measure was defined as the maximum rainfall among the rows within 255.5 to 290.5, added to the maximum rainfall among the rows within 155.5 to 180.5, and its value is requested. 26.5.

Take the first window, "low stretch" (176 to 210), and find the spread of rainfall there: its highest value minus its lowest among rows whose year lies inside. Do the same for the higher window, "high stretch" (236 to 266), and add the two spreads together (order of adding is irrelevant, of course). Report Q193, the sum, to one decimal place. 1.9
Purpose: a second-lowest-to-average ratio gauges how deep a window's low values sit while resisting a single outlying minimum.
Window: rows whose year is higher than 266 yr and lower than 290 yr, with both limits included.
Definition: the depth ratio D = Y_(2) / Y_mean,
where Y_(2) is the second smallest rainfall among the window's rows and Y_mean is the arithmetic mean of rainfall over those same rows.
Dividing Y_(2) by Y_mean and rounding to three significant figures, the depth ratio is 0.987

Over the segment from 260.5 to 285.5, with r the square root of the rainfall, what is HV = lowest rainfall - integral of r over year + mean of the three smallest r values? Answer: -71.1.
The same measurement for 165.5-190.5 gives -76.0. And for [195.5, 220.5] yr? -74.7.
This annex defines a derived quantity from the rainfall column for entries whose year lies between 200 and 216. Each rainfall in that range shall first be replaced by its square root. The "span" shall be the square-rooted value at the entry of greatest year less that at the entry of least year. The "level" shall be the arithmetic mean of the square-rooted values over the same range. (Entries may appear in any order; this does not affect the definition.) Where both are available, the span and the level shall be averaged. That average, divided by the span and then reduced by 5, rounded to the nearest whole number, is 666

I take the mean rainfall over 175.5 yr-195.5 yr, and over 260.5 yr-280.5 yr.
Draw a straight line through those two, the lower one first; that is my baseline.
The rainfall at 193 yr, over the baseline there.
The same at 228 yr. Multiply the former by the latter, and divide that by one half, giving 2.07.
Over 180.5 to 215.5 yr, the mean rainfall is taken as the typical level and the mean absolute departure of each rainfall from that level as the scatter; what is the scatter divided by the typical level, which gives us 0.023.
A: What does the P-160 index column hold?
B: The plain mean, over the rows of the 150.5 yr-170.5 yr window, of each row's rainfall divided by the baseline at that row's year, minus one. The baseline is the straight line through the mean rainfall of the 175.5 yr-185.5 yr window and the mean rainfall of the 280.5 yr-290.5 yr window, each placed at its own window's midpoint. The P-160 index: -0.03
